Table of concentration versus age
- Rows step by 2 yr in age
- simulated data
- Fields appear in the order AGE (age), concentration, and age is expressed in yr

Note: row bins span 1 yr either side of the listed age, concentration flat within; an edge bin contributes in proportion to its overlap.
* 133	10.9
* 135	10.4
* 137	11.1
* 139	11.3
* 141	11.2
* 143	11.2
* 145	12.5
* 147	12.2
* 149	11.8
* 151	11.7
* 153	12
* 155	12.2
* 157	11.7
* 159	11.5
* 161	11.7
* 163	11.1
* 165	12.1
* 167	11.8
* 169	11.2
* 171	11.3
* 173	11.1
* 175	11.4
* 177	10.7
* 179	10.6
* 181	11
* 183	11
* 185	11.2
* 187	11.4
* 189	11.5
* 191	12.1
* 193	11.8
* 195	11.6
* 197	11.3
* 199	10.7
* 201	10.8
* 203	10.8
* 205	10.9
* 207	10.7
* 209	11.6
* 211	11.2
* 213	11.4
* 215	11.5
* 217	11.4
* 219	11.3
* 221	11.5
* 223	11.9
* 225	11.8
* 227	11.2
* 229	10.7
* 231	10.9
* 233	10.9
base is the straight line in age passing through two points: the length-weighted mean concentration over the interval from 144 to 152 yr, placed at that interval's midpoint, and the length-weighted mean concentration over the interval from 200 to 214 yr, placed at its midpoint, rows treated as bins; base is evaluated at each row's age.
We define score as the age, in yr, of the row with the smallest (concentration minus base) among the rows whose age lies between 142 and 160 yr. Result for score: 143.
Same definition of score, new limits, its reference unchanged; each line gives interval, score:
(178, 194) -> 179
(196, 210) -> 199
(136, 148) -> 137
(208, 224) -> 211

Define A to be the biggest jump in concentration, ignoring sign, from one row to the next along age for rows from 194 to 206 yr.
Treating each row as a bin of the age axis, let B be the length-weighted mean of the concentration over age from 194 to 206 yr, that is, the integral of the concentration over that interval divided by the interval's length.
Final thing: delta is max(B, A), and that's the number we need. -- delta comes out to 11.0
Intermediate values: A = 0.6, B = 11.0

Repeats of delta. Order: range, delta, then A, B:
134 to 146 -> 11.3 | 1.3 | 11.3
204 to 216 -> 11.2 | 0.9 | 11.2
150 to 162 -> 11.8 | 0.5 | 11.8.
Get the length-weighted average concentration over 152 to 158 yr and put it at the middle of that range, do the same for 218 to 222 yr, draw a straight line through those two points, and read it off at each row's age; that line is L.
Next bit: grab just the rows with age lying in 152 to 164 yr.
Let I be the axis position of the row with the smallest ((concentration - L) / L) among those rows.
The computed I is 163 yr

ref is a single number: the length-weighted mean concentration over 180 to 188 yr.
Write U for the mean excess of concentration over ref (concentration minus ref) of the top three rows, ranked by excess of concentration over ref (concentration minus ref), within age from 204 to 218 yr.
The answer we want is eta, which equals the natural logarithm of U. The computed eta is -1.05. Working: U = 0.35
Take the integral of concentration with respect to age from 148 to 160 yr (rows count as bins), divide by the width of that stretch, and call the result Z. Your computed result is 11.8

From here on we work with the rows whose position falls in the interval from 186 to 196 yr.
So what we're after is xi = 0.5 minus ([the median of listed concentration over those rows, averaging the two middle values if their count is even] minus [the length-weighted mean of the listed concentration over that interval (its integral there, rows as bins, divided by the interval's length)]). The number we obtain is 0.58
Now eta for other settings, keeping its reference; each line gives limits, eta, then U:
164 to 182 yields -0.48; 0.62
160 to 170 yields -0.33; 0.72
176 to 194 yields -0.43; 0.65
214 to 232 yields -0.54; 0.58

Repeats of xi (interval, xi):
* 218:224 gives 0.57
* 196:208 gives 0.57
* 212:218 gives 0.53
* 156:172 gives 0.45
